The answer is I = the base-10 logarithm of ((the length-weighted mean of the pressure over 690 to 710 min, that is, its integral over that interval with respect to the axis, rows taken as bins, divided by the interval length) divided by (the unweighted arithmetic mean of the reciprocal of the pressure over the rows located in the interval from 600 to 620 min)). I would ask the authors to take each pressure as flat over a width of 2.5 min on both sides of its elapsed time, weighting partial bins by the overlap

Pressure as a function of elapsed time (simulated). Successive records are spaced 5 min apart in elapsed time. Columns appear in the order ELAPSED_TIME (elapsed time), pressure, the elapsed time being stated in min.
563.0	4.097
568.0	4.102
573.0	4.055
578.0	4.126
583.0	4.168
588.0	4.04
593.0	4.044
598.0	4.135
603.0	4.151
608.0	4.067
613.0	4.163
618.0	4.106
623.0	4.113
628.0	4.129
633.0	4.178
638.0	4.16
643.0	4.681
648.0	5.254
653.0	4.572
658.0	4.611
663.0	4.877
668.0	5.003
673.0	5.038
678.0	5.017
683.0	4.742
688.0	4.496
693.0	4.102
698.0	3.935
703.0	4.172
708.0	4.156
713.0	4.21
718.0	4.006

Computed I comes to 1.23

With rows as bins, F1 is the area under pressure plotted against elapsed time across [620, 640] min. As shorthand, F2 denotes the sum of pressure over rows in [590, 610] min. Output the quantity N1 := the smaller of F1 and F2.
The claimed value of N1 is 16.4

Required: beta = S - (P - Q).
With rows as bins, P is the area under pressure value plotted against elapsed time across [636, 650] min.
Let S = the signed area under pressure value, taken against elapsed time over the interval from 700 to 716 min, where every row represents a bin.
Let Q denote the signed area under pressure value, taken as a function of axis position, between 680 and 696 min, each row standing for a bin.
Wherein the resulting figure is 72.1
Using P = 65.8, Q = 71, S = 67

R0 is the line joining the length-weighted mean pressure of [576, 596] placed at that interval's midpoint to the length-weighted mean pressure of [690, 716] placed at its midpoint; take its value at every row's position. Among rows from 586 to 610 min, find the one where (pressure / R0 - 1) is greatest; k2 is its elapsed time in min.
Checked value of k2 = 603.0 min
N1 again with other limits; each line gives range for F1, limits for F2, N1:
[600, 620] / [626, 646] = 17.1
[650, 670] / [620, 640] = 16.6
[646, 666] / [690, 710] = 16.4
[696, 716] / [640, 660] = 19.1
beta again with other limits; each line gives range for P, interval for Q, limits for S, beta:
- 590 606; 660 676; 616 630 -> 71.3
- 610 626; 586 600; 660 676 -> 70.4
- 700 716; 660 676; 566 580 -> 70.0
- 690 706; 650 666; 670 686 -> 88.8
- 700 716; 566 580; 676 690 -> 57.2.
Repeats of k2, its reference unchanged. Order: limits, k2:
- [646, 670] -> 648.0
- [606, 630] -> 613.0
